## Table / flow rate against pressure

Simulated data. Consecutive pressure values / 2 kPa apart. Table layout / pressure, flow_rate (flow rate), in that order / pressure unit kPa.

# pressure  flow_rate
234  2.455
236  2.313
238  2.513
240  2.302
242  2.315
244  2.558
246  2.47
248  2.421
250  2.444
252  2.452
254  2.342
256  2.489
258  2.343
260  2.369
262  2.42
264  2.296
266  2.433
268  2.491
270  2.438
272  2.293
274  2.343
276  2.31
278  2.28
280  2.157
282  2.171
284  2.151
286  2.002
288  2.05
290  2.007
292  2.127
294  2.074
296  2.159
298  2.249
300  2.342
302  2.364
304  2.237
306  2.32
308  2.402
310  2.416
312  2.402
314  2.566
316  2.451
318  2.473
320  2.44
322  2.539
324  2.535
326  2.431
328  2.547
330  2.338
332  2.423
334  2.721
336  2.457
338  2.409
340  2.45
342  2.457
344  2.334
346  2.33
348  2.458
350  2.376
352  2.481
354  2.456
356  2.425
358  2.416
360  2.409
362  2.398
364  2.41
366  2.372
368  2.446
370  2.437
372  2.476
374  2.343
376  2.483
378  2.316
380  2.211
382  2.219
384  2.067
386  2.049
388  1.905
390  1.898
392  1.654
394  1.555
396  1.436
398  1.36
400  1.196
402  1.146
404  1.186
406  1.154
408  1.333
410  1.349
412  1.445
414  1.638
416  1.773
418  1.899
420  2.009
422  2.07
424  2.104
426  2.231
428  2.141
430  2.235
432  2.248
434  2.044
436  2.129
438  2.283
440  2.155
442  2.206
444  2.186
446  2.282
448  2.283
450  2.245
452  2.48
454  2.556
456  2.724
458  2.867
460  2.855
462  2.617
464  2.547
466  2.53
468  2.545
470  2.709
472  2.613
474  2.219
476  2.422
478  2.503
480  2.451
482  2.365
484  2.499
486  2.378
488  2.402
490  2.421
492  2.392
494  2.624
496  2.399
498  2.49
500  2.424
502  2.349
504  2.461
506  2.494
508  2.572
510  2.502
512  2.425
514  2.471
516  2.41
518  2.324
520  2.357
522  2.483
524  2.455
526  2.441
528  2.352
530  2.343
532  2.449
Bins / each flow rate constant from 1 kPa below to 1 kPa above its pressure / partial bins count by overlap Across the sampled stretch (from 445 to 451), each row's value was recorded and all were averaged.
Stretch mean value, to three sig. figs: 2.27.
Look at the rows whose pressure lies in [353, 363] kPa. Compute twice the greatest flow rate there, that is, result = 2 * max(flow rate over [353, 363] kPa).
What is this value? 4.9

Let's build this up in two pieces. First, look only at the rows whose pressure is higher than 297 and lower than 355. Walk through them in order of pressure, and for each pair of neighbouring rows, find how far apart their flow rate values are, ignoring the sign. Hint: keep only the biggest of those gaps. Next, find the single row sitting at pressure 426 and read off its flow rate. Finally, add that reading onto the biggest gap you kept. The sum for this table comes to 2.53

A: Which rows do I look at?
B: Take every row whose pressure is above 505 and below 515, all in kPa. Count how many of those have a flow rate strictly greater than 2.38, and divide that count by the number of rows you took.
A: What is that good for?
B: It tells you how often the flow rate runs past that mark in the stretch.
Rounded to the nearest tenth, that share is 1.0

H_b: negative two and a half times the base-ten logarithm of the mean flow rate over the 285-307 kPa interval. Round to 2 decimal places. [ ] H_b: -0.84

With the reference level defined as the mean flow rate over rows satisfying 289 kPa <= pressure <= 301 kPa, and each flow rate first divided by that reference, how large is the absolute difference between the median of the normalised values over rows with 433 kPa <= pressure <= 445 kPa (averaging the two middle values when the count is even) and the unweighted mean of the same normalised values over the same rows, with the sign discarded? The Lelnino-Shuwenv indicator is 0.002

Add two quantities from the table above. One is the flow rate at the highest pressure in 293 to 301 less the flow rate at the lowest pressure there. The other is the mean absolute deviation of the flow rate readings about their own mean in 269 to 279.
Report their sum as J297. 0.31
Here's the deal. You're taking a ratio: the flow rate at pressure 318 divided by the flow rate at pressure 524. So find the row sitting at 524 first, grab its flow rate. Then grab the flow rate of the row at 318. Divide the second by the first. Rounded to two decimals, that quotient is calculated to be 1.01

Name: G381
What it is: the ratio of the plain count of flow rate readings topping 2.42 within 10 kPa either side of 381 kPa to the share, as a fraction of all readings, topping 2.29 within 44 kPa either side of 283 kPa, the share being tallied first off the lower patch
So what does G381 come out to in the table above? 3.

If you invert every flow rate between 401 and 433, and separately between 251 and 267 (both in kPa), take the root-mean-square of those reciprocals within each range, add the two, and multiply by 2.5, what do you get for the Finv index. 2.62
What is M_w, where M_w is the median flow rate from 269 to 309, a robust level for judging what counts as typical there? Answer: 2.24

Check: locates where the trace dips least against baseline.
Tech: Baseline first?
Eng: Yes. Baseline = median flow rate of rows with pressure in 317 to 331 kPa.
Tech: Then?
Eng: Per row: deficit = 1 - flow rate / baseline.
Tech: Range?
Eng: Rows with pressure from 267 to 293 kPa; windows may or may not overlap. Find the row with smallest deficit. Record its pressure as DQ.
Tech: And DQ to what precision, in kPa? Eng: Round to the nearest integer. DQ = 268 kPa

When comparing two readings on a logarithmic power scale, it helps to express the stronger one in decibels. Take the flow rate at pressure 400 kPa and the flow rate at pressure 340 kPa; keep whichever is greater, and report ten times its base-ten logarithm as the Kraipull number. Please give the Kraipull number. 3.89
